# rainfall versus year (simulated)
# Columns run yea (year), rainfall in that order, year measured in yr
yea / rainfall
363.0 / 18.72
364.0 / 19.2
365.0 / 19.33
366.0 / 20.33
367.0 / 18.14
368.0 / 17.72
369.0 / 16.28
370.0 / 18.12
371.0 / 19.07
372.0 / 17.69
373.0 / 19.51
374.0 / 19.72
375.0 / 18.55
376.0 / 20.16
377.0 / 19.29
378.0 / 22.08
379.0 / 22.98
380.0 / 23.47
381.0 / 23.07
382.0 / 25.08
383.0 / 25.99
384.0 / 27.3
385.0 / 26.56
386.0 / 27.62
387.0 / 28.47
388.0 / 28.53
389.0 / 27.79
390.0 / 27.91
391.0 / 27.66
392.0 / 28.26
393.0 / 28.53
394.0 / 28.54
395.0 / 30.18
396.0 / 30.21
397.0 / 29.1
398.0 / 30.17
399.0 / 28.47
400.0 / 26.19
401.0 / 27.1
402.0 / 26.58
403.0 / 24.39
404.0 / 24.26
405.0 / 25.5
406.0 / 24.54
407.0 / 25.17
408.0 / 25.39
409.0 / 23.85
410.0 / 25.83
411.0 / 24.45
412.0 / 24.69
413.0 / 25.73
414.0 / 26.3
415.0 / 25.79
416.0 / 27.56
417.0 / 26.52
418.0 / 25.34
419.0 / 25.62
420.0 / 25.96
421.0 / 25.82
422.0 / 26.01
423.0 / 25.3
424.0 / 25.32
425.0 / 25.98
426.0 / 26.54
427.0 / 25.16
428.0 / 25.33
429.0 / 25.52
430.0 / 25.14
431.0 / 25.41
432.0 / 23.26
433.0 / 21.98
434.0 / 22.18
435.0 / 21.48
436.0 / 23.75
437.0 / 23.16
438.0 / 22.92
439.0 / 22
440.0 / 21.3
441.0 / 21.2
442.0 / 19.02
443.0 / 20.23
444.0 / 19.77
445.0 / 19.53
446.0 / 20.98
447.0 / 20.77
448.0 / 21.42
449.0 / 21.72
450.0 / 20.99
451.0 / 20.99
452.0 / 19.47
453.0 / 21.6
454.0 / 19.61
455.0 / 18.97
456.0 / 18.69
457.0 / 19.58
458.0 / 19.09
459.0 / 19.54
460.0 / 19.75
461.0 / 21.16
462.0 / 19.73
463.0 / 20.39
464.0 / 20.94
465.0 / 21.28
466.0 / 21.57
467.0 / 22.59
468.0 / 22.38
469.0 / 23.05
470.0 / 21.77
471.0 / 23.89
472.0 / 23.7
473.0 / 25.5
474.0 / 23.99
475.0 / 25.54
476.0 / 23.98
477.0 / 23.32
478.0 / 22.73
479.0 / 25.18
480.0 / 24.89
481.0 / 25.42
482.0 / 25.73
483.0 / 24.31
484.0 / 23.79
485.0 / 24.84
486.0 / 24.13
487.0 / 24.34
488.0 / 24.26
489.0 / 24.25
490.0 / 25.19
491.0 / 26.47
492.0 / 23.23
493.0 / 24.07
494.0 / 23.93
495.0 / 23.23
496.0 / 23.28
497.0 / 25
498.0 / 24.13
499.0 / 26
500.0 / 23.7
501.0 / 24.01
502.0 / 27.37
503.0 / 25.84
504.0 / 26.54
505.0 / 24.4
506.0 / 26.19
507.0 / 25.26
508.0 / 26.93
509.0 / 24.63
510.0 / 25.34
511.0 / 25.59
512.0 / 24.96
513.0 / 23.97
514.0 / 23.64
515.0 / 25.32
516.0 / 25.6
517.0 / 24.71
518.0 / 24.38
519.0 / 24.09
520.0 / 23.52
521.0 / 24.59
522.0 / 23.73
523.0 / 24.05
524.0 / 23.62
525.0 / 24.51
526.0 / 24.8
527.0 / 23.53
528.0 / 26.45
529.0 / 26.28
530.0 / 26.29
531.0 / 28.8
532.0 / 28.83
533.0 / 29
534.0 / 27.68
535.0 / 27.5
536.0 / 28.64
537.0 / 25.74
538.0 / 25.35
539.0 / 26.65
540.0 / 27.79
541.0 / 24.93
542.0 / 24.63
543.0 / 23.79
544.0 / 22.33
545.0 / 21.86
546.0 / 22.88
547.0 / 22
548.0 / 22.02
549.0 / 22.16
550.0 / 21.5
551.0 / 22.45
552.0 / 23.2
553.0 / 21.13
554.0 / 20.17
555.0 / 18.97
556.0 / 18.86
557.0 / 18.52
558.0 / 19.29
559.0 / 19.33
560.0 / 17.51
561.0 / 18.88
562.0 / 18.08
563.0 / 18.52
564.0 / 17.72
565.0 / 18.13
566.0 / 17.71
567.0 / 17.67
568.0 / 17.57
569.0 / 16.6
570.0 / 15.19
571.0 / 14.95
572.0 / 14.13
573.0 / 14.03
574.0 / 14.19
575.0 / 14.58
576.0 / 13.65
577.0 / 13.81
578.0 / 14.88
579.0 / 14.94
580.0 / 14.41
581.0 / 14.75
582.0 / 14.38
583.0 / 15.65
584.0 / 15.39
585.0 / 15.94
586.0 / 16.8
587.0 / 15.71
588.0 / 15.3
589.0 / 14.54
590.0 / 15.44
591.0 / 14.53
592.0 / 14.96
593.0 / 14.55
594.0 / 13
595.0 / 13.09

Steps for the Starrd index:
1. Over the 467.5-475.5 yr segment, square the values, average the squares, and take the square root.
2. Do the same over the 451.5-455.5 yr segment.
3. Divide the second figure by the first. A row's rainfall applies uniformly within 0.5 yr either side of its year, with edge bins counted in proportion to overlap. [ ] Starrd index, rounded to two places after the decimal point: 0.84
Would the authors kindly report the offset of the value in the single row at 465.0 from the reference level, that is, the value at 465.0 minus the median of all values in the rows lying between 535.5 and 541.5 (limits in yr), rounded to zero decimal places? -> -5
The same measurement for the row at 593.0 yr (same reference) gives -12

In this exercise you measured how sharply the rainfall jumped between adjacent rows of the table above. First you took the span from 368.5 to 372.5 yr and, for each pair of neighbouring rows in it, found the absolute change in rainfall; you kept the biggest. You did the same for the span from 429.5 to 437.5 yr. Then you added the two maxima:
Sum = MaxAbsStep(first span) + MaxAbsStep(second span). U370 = 4.1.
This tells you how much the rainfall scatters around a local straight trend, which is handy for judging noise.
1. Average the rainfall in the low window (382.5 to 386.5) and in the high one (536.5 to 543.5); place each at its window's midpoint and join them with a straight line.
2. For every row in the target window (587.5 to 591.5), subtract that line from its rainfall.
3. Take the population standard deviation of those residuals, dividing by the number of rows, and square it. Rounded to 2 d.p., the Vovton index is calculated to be 0.17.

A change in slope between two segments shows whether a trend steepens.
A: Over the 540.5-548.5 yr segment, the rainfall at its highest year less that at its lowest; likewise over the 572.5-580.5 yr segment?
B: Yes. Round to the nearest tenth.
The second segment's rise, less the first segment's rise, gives 3.3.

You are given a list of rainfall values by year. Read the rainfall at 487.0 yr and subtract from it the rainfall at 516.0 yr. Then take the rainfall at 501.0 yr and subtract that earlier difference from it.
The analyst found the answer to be 25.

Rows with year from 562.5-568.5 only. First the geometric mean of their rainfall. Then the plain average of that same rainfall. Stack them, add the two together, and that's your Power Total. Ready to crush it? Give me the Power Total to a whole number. 36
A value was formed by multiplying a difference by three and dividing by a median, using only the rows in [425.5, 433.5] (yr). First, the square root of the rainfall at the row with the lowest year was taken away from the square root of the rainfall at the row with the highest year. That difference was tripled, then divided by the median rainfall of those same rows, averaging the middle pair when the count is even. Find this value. -0.055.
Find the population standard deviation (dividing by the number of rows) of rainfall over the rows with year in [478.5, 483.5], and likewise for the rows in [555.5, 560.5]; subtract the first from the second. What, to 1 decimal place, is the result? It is 0.2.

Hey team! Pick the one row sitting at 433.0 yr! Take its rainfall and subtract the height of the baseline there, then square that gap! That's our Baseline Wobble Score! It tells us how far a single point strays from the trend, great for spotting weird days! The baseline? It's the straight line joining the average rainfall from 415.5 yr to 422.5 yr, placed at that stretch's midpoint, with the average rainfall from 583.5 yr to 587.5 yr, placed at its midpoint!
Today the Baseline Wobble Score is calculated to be 11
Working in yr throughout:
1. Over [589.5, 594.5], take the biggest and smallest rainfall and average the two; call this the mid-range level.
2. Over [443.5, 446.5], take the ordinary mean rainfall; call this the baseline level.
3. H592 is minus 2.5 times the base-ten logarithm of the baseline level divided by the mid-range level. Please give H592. -0.38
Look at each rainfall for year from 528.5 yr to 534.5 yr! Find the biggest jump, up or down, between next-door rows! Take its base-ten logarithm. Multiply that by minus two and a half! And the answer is -1.00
